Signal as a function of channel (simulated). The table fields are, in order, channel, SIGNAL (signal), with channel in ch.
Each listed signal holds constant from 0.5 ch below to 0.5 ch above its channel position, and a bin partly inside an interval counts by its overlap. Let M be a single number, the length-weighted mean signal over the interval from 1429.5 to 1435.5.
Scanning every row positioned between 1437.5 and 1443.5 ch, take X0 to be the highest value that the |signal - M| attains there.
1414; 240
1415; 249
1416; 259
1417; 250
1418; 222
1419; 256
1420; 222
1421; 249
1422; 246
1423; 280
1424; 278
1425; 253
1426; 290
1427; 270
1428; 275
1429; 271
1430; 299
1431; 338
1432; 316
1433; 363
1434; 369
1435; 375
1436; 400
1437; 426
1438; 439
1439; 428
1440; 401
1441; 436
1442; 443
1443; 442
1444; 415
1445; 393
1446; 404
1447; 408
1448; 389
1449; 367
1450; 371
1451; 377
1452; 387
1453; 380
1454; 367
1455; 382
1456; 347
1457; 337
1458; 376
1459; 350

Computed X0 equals 100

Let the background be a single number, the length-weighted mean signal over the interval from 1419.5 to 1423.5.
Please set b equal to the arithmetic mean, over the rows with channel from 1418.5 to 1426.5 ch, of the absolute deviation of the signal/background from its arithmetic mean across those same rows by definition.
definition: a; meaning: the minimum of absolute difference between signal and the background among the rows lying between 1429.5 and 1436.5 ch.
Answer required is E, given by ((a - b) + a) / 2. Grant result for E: 50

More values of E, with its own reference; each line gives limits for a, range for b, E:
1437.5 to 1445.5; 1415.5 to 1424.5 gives 144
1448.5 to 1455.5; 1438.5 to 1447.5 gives 118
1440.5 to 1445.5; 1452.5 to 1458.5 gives 144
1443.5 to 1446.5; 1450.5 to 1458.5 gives 144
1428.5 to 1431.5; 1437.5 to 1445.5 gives 22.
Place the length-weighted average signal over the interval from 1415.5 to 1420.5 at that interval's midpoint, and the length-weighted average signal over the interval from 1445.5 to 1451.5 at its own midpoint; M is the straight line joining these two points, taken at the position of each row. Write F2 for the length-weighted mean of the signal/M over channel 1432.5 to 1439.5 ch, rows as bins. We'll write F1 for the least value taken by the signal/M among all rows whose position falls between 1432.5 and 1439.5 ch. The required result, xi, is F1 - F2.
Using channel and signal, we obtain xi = -0.061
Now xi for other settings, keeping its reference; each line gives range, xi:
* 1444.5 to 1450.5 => -0.077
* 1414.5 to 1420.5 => -0.134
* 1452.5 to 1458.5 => -0.080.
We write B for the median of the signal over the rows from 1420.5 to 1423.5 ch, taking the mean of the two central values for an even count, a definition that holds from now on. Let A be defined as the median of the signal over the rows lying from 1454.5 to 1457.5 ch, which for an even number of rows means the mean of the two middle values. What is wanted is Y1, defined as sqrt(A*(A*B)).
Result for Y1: 5476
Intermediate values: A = 347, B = 249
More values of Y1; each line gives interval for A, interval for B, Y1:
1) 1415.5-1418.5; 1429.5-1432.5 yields 4444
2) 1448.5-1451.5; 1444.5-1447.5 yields 7457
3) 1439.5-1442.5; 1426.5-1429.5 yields 7177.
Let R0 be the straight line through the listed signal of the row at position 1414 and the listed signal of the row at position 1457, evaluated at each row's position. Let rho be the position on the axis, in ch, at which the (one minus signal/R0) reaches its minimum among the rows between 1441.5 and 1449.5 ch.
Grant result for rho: 1442 ch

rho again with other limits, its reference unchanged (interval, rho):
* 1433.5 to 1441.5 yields 1438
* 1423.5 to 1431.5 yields 1431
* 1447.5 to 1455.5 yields 1448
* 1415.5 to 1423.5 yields 1423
